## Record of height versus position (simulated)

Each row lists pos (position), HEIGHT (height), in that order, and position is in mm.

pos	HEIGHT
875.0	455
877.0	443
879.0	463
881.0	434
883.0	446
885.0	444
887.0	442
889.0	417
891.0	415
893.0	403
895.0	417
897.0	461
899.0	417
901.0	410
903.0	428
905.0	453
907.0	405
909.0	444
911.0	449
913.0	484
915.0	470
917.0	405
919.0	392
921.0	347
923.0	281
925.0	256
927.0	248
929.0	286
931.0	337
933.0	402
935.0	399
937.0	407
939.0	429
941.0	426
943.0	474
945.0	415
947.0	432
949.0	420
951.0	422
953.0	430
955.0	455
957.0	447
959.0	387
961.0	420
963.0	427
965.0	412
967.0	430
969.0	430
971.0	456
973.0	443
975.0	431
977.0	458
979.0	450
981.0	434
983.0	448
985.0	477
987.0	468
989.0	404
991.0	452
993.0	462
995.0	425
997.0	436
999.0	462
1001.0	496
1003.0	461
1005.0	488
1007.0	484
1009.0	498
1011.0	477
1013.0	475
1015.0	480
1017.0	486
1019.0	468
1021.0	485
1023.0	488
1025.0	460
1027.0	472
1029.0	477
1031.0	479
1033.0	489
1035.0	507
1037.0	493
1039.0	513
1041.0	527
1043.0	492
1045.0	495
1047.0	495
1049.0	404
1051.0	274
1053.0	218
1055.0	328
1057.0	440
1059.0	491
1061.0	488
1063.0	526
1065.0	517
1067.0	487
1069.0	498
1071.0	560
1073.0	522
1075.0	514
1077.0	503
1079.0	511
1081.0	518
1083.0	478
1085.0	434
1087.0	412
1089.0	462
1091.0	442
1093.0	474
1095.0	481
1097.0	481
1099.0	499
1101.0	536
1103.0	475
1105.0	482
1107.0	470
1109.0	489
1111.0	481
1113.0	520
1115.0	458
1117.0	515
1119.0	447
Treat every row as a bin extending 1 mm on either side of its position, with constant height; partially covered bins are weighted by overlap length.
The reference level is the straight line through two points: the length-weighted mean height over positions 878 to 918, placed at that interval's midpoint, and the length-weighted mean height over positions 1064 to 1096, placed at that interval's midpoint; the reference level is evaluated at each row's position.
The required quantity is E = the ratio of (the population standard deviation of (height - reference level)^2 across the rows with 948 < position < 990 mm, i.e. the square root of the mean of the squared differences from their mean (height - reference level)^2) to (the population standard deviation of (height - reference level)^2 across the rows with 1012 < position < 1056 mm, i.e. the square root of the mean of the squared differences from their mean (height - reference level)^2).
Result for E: 0.1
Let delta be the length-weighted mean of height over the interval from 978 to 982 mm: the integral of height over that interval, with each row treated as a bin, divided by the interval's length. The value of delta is 442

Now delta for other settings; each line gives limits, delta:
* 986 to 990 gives 436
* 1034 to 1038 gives 500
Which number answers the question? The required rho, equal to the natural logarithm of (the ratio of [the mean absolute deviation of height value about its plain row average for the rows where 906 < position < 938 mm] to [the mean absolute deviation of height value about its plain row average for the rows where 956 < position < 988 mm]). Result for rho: 1.3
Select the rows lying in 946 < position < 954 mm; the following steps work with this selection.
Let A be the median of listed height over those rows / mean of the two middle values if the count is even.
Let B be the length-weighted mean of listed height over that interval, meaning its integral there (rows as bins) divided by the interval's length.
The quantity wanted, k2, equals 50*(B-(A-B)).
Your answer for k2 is 21300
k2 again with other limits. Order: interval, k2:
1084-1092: 21850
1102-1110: 23975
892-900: 21600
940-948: 22225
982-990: 22025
